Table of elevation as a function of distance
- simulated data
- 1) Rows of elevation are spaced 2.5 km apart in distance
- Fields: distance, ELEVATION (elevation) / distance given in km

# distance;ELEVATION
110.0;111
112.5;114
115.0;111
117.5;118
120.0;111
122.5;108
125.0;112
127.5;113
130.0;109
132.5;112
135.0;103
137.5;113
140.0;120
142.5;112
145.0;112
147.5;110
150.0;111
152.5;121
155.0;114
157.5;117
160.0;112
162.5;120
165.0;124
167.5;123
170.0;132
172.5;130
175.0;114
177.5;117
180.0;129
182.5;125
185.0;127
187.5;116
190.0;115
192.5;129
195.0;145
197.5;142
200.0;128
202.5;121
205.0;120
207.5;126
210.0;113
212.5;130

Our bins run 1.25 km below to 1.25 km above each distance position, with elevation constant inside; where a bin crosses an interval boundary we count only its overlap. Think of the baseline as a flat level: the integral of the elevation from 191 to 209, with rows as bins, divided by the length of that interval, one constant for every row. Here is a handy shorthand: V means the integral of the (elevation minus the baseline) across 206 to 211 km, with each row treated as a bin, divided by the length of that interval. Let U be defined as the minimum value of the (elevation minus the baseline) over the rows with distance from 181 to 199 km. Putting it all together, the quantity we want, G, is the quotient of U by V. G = 1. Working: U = -14.7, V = -10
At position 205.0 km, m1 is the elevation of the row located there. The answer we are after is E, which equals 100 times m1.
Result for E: 12000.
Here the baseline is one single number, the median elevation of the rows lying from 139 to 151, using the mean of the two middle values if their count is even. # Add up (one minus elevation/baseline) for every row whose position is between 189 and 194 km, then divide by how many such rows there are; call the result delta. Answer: -0.09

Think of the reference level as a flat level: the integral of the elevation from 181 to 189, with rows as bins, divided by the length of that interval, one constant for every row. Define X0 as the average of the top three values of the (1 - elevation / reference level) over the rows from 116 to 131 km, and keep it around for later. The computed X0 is 0.11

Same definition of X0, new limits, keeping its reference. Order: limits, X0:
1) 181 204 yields 0.04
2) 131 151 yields 0.12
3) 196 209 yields 0.00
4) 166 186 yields 0.04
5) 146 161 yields 0.09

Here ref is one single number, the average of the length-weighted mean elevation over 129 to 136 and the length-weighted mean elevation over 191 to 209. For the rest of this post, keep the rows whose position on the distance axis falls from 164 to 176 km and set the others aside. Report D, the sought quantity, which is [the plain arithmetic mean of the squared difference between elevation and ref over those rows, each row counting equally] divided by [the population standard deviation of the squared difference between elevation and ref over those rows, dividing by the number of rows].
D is 1.1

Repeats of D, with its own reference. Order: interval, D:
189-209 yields 0.7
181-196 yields 0.6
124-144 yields 1.0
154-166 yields 1.2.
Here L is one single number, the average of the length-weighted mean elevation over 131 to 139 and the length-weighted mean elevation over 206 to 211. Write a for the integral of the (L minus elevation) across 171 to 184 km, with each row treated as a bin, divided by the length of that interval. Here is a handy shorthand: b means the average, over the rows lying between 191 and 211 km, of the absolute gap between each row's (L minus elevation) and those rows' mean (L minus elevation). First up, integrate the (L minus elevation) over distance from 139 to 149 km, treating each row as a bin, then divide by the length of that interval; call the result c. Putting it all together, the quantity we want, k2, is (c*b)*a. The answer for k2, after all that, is -100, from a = -8.5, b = 8.0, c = 1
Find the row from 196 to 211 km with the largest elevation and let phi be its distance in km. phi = 197.5 km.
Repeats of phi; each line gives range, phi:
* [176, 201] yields 195.0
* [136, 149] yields 140.0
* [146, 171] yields 170.0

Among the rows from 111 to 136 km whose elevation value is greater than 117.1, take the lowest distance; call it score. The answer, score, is 117.5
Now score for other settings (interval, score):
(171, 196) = 172.5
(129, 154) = 140.0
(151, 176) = 152.5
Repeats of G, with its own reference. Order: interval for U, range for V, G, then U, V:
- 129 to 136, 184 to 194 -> 4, -26.7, -7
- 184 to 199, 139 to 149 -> 1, -14.7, -16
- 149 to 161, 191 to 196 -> -3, -18.7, 6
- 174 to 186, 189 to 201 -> -6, -15.7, 3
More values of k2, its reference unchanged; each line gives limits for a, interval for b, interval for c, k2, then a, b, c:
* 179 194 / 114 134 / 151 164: 37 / -9.0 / 2.0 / -2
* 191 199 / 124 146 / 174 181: 301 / -22.8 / 2.6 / -5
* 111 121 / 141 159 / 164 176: -38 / 1.3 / 3.0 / -10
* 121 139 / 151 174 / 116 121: 6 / 4.6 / 5.2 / 0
